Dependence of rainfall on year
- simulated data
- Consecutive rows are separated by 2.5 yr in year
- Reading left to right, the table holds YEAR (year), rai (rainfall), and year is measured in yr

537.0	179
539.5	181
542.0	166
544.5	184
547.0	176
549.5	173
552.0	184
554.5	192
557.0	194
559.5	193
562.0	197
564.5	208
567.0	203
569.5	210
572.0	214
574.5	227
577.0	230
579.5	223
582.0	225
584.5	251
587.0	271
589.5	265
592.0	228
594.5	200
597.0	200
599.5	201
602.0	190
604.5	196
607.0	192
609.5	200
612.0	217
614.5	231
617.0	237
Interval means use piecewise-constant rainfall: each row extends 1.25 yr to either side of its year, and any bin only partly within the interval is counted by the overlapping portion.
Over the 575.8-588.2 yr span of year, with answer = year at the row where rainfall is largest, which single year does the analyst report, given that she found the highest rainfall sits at 587.0 yr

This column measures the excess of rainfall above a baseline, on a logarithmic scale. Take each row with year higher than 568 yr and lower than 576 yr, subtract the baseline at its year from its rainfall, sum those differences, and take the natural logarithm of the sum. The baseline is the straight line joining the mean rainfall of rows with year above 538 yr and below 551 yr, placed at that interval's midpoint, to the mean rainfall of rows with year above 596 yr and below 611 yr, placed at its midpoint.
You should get 4.5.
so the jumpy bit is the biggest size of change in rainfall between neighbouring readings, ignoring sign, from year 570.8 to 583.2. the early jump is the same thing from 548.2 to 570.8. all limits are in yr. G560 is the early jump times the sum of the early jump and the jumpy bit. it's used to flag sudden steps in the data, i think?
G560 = 264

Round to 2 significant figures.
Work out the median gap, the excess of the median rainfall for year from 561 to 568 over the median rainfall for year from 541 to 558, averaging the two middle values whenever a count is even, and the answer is 19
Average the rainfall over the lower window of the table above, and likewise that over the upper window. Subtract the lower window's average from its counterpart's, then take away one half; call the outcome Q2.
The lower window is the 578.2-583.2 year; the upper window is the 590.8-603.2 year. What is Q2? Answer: -21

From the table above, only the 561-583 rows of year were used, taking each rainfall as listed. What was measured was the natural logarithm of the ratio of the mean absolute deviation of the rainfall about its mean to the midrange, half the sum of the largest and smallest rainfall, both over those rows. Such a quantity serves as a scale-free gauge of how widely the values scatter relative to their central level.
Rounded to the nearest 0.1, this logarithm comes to -3.1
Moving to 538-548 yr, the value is -3.4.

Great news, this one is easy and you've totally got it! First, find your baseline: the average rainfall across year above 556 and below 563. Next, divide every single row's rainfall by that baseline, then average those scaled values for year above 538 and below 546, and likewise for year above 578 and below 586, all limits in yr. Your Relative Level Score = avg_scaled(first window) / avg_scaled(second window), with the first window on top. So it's 0.76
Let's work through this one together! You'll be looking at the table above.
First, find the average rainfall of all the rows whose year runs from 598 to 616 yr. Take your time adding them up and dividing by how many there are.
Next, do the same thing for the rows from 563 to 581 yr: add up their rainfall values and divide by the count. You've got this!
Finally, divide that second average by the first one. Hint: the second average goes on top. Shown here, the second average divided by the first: 1.06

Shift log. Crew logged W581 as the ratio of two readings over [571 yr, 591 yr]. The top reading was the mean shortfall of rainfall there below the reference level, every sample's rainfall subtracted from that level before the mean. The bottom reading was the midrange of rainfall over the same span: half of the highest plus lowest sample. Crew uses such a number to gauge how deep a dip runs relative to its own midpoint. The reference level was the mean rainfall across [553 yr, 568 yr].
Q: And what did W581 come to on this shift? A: -0.17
